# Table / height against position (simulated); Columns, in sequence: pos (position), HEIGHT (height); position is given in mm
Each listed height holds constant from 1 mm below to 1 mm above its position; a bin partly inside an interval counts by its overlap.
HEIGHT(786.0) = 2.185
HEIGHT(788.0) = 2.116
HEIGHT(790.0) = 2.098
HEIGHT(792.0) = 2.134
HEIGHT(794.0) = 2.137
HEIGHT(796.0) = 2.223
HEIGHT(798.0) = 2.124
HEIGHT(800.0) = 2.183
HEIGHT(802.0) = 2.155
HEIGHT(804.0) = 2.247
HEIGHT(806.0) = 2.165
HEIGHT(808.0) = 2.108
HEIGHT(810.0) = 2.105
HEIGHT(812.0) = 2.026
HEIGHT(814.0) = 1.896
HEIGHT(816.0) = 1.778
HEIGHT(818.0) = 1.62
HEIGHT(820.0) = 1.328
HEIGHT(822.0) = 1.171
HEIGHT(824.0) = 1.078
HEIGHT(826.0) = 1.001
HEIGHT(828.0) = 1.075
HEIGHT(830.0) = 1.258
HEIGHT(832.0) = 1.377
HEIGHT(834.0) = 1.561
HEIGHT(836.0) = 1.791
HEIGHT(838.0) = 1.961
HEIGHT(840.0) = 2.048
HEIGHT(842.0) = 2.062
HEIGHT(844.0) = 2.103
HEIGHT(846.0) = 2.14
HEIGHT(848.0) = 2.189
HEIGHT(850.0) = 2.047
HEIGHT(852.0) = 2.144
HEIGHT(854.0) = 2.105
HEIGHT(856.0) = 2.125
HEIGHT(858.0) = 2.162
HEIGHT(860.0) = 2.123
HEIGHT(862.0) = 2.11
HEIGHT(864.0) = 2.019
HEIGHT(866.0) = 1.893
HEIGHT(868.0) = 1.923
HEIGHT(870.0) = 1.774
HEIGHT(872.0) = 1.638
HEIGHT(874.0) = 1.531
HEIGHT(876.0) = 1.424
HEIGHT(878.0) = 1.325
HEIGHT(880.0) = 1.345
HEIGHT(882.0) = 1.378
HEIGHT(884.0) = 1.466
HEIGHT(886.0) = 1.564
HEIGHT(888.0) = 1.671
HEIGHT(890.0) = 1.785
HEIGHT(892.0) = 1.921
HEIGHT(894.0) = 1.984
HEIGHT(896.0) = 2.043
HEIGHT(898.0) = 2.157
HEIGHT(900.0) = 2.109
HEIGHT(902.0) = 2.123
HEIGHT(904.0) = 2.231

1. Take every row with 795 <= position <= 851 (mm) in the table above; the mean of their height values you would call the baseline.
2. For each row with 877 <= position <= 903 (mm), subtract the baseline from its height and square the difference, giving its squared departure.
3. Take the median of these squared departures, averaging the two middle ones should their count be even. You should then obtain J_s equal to 0.086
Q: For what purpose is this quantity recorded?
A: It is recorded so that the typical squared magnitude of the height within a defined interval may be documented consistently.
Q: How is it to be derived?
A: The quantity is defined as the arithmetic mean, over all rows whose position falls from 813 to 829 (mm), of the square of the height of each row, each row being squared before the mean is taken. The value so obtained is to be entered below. 2.0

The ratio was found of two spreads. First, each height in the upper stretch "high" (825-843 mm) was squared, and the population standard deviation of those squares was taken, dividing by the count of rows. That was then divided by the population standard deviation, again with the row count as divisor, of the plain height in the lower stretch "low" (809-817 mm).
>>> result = 10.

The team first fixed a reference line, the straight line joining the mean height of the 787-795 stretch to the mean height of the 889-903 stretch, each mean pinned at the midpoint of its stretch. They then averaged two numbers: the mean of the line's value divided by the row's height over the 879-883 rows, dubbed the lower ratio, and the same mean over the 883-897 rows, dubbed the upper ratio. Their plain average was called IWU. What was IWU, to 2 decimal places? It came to 1.32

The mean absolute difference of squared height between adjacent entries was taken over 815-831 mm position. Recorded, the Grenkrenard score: 0.39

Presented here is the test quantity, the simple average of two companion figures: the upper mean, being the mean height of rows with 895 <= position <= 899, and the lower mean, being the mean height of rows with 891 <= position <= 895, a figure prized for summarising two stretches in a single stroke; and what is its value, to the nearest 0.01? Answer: 2.03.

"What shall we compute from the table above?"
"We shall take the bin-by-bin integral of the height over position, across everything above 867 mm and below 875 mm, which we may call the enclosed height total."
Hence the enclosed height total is 14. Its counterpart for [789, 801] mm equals 26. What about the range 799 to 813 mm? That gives 30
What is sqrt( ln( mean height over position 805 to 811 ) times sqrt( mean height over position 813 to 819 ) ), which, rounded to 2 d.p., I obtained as 1.00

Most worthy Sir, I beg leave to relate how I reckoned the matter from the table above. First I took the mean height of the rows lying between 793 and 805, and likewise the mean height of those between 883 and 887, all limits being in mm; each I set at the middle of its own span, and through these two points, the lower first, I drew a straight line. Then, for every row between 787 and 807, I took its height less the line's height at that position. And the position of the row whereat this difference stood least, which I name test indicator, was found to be 790.0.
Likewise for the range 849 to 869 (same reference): 866.0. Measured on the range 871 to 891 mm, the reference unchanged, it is 878.0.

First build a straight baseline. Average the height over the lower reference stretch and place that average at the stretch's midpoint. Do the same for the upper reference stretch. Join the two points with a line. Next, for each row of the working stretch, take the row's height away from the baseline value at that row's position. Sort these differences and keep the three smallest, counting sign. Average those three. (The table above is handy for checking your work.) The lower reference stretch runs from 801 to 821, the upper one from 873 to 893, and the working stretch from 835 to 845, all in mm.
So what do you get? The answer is -0.30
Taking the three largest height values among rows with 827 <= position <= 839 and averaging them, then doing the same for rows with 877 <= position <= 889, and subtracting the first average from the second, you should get -0.20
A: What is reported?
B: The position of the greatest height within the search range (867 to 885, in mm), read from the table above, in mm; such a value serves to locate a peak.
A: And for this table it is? 868.0 mm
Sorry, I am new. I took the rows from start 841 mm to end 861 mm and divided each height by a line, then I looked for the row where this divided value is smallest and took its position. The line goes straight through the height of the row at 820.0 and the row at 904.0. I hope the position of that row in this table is 860.0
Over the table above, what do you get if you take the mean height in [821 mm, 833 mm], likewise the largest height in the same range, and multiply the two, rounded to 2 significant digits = 1.6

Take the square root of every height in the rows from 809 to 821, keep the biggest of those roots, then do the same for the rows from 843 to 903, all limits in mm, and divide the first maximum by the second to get 0.98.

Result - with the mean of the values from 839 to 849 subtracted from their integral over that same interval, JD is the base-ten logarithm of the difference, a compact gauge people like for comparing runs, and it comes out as 1.28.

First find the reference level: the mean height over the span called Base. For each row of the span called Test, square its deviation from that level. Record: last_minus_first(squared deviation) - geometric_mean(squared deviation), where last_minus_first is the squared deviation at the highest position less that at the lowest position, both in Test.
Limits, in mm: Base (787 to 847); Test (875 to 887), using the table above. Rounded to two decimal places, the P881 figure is -0.26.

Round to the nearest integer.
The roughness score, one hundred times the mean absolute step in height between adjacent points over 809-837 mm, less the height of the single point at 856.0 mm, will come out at 12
